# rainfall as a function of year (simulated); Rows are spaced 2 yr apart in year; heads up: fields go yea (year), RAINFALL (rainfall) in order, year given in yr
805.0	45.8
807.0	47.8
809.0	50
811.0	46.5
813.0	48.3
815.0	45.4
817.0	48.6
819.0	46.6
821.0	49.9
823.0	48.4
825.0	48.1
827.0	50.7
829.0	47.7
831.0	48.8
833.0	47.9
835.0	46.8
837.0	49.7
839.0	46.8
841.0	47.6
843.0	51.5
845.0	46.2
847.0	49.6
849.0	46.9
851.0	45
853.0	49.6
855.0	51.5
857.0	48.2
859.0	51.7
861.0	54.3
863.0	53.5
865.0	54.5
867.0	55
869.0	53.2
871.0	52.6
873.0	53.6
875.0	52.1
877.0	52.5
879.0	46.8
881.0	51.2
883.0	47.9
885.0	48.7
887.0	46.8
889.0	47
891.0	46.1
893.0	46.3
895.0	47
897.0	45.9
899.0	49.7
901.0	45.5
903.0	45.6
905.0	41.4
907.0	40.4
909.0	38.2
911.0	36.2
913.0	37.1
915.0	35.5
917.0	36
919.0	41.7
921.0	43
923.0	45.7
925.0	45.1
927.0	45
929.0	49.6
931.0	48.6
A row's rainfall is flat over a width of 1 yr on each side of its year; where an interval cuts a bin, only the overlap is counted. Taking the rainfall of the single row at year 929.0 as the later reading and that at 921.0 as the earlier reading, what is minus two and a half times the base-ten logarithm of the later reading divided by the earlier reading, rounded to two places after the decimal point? -0.16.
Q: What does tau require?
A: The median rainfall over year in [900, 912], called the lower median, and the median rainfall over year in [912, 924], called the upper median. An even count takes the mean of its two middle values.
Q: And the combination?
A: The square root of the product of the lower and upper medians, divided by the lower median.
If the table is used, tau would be 0.98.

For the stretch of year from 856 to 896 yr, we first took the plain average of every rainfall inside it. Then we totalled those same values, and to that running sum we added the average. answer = 1059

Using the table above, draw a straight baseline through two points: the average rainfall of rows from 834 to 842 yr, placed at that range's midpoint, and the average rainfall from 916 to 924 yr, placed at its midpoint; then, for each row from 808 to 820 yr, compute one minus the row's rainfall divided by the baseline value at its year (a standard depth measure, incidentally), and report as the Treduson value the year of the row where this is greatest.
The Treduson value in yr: 815.0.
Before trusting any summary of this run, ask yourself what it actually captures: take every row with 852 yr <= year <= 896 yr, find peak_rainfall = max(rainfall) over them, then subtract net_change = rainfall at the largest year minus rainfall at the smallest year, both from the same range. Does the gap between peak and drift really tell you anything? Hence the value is 58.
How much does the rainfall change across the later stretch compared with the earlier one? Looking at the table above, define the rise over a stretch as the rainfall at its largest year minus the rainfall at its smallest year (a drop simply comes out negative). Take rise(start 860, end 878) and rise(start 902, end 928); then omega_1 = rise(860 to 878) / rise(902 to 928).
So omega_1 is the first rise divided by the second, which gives 3.0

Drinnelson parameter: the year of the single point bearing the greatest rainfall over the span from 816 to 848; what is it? 843.0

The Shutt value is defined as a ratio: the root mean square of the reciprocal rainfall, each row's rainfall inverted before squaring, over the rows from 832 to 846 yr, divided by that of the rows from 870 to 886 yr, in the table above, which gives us 1.05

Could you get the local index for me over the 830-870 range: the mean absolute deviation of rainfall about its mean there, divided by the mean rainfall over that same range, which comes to 0.052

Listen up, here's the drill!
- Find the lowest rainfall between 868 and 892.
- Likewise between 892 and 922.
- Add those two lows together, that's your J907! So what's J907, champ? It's 82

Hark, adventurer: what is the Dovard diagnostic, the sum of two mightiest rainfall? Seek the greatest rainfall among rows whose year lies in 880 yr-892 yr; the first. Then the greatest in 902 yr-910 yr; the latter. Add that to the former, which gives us 97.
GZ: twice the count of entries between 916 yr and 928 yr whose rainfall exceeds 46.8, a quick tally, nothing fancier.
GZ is 0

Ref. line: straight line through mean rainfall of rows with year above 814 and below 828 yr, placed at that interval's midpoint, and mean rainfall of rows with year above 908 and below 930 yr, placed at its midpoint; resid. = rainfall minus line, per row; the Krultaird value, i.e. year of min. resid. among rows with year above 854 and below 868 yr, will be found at 857.0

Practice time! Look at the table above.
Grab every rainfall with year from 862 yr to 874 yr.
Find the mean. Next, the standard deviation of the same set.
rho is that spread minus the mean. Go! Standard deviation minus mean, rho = -53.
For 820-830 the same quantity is -48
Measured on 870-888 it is -48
